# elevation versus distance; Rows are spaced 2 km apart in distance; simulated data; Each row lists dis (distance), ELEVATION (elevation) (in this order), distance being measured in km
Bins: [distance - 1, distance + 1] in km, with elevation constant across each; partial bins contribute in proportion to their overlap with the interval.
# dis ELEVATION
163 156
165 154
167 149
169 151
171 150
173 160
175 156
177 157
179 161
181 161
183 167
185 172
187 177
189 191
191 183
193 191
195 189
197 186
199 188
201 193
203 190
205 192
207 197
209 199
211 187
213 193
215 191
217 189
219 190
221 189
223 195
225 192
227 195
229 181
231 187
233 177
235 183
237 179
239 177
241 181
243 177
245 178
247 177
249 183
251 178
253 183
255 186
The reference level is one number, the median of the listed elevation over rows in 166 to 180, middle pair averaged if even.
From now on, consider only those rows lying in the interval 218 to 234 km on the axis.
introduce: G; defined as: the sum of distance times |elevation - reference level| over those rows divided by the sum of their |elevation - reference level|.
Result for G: 225.5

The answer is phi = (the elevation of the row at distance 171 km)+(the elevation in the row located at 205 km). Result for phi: 342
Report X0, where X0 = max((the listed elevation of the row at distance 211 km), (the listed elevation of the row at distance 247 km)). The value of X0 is 187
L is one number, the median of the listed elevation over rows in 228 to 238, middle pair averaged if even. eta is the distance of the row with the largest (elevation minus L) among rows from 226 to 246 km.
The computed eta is 227 km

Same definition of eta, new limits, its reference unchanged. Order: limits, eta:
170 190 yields 189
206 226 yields 209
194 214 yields 209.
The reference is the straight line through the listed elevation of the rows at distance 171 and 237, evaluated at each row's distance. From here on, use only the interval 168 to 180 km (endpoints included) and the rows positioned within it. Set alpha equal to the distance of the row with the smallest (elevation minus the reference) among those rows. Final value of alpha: 171 km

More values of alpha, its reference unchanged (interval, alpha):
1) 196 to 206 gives 197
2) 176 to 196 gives 177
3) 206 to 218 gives 217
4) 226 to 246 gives 243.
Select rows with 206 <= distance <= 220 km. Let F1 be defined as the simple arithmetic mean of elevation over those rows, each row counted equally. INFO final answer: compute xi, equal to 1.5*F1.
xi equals 288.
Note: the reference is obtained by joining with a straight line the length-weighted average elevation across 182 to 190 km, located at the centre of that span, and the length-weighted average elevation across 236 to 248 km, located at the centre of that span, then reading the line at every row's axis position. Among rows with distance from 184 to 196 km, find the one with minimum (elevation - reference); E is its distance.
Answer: 185 km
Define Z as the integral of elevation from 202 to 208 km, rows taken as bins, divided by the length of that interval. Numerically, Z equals 193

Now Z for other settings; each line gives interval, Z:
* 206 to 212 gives 194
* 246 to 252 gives 179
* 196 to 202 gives 189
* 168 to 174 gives 154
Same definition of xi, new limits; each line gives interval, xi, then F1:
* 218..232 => 285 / 190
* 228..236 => 273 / 182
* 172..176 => 237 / 158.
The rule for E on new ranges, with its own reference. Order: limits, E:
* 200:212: 211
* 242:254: 247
